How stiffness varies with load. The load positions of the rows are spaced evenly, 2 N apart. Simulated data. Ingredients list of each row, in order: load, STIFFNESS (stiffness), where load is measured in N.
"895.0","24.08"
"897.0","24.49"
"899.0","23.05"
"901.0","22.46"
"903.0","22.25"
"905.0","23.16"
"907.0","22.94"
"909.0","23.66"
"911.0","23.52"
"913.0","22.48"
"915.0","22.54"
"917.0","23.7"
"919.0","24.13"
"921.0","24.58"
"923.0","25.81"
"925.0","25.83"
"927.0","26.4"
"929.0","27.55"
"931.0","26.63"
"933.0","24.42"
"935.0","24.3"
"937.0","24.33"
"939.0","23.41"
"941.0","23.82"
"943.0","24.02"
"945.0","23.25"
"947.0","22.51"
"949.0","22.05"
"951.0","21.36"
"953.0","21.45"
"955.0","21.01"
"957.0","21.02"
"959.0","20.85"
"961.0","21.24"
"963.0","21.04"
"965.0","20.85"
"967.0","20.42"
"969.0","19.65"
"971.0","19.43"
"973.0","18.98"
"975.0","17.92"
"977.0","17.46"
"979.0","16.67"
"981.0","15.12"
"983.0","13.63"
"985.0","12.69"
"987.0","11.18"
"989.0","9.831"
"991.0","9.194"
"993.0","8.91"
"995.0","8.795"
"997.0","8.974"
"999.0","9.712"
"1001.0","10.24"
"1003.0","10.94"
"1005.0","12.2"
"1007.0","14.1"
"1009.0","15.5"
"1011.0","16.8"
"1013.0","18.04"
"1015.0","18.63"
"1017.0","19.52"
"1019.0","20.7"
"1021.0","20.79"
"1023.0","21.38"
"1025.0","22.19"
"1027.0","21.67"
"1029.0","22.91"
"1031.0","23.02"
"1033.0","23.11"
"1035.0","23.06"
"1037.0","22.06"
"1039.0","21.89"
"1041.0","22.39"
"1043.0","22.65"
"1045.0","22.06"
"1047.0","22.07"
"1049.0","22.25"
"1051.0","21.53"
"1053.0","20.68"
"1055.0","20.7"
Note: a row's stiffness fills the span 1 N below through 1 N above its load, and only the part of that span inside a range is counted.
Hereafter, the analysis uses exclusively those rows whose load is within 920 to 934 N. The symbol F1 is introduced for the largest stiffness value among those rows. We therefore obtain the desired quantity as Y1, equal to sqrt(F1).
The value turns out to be 5.25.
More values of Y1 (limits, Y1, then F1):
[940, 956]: 4.90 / 24.02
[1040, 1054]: 4.76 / 22.65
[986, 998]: 3.34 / 11.18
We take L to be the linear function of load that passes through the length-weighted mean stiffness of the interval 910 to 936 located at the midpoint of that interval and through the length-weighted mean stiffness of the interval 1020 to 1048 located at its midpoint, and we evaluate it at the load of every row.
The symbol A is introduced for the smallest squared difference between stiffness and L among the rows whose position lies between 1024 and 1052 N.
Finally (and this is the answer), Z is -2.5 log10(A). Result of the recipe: 5.5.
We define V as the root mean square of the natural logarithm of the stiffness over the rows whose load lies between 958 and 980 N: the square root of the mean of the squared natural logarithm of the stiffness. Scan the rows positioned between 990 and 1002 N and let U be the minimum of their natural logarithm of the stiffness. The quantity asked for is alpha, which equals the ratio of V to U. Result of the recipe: 1.4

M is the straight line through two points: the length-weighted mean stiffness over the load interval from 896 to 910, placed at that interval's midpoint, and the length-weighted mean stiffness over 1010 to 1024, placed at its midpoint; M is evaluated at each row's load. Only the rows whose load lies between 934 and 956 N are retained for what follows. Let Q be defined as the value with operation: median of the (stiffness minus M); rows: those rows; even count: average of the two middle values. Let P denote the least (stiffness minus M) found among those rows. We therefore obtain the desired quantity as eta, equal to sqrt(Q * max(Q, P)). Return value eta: 1.4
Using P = 0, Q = 1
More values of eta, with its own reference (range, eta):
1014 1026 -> 1.4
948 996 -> 1.7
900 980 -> 0.0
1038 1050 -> 3.7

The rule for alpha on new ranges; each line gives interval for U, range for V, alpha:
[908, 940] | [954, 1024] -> 0.9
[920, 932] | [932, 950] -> 1.0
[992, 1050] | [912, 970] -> 1.4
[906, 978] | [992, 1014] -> 0.9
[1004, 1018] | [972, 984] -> 1.1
